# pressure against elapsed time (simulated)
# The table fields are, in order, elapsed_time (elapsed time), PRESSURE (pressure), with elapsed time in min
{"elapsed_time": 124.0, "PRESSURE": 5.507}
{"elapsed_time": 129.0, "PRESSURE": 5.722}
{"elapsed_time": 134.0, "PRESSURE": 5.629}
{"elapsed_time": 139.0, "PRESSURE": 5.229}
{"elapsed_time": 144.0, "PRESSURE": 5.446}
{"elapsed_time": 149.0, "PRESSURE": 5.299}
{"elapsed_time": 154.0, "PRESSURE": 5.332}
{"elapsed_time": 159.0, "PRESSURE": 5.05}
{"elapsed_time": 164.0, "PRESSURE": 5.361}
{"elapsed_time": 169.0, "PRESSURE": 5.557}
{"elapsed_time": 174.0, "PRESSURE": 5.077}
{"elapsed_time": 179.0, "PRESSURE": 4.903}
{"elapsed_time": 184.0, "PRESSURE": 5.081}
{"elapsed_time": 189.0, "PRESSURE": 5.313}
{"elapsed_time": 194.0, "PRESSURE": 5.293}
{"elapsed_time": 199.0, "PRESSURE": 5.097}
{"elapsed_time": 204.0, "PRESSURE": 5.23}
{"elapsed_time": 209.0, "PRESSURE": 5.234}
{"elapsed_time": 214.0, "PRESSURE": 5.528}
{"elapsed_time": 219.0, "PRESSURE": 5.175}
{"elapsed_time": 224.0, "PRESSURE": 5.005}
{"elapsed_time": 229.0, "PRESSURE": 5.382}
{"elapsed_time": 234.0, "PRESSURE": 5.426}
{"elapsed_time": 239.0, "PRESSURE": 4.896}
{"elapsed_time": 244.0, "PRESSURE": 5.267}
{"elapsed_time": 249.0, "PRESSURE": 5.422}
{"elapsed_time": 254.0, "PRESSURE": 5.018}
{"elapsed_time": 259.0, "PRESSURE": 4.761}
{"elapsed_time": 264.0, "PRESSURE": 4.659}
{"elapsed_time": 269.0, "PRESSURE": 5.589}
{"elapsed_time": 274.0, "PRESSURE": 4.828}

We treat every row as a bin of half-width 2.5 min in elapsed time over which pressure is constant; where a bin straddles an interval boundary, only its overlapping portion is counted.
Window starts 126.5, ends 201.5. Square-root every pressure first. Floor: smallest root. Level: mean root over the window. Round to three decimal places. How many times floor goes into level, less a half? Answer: 0.539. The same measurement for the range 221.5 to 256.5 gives 0.531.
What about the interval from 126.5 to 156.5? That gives 0.520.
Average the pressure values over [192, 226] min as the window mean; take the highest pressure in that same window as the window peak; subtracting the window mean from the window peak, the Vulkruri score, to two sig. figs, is 0.30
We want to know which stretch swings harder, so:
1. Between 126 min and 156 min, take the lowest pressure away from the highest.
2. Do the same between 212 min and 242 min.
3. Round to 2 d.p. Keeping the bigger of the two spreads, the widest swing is 0.63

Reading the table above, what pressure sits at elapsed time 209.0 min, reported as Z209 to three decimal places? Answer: 5.234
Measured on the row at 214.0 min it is 5.528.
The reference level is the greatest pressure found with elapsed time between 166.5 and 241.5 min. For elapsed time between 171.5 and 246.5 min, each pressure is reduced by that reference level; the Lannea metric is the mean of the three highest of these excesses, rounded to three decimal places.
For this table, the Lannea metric -0.112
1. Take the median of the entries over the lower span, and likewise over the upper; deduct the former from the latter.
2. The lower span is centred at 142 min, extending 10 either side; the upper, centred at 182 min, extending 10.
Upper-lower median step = -0.29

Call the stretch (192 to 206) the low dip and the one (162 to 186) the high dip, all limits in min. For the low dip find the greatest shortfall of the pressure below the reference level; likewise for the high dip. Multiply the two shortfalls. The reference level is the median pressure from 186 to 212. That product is 0.045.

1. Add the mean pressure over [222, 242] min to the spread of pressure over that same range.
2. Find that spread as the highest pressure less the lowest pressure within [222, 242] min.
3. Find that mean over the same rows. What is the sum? 5.71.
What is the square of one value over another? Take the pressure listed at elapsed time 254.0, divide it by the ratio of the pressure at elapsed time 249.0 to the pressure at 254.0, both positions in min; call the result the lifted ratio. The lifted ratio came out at 4.6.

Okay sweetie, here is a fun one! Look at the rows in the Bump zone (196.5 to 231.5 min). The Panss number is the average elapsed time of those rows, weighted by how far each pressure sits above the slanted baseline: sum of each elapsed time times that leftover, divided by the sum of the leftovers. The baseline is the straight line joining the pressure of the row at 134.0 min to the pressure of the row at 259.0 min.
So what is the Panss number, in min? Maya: 219.8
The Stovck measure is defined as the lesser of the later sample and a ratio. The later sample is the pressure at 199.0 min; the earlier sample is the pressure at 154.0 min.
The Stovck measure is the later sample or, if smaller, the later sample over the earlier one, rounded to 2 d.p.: 0.96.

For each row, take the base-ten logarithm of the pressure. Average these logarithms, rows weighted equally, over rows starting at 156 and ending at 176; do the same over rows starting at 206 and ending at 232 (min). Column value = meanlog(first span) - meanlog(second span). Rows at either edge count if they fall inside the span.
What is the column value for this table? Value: 0.000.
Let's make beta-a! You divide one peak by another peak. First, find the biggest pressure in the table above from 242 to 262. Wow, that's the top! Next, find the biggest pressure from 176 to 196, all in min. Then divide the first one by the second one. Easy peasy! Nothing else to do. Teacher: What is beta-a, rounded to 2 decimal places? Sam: 1.02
